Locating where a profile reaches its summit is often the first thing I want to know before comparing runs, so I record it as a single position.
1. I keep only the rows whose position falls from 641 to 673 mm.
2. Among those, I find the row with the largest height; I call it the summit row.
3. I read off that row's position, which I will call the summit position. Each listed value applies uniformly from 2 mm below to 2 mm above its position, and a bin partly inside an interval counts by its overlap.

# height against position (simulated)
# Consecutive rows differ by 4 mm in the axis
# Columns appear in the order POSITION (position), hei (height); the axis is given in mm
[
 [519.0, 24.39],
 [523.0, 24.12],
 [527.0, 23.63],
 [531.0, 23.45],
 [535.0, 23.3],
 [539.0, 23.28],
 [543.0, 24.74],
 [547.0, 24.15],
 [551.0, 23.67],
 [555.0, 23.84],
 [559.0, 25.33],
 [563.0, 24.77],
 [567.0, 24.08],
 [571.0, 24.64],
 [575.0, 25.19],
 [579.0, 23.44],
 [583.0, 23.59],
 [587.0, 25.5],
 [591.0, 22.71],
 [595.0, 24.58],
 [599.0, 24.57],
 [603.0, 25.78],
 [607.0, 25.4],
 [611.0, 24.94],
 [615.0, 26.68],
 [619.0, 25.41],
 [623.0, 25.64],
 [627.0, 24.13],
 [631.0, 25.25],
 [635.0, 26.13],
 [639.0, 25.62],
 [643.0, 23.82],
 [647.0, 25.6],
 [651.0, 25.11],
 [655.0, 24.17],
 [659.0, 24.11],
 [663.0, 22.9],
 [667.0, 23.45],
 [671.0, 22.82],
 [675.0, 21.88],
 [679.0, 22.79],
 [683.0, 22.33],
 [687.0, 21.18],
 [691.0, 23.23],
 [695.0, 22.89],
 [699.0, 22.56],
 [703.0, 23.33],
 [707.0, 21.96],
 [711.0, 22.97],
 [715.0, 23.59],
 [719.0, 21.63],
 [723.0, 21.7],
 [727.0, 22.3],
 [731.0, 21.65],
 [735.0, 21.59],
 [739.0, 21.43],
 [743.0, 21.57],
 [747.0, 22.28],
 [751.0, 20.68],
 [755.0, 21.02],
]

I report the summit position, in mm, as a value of 647.0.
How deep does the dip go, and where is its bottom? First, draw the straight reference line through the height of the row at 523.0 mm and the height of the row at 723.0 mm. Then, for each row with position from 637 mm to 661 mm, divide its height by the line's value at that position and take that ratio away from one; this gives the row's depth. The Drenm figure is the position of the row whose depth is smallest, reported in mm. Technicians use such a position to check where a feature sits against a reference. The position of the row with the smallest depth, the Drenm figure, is 647.0 mm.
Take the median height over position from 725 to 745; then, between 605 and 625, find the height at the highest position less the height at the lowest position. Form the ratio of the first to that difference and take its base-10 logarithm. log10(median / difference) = 2.0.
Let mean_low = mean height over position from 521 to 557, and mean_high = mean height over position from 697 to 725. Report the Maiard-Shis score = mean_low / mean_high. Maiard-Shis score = 1.06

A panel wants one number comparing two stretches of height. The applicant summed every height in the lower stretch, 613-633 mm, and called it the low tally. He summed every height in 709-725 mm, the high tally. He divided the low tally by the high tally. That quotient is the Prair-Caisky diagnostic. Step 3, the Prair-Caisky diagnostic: 1.41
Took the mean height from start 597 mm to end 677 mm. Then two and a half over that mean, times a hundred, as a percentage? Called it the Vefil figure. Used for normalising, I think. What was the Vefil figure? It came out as 10.1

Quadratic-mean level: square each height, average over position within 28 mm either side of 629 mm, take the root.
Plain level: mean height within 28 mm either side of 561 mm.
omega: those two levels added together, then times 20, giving 991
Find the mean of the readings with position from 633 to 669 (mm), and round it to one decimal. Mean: 24.5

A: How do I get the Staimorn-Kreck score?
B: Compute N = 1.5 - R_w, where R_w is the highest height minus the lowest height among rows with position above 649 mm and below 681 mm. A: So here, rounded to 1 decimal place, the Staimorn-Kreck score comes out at -1.7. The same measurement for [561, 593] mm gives -1.3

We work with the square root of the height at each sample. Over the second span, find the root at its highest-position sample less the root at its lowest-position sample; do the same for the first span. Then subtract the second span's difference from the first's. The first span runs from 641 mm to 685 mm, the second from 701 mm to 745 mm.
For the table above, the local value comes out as 0.031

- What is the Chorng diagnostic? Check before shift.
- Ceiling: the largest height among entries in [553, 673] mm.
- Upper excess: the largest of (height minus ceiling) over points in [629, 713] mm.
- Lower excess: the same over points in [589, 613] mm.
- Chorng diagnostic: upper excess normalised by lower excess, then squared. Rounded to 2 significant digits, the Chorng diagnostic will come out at 0.37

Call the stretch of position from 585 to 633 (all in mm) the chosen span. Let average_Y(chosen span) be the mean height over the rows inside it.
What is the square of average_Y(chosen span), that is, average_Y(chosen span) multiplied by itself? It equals 627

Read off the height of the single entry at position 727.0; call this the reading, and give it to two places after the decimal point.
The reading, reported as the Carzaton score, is 22.30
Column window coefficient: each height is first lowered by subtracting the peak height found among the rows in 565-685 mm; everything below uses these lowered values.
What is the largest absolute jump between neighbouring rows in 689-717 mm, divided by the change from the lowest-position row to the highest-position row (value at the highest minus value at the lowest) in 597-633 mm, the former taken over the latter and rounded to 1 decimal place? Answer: 2.0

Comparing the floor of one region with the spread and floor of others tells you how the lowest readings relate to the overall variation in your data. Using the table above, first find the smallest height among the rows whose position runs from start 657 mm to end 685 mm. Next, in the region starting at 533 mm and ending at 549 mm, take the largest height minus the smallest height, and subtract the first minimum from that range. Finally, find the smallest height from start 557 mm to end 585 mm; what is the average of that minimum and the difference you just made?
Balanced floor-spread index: 1.5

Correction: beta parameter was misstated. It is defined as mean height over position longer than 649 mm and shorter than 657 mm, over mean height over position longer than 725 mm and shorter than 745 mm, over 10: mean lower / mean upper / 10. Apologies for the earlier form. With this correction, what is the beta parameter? 0.114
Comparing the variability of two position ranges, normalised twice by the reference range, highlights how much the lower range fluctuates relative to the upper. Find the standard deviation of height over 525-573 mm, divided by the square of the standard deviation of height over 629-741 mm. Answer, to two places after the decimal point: 0.34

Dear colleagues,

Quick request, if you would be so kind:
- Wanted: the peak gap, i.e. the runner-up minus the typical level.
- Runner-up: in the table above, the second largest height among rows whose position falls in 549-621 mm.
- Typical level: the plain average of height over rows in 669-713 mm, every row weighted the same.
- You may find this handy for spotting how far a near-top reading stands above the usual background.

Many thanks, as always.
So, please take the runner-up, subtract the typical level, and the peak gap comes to 3.2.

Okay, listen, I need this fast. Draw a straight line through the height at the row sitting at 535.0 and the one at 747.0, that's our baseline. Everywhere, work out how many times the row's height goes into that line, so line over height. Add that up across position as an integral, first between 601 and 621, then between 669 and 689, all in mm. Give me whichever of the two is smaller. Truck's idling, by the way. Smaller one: 17.9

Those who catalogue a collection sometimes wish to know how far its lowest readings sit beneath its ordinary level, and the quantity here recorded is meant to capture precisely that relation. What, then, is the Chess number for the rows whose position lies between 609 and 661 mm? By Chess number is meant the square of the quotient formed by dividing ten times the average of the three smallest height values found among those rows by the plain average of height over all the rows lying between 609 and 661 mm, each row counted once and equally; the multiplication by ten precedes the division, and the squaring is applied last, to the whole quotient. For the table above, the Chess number 91.4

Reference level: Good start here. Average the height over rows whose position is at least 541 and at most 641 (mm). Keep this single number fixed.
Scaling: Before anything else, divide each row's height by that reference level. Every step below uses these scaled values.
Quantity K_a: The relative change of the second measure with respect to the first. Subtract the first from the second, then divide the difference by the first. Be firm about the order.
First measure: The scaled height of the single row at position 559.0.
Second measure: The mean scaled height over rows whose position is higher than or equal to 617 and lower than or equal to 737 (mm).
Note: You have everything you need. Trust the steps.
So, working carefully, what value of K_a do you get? -0.08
